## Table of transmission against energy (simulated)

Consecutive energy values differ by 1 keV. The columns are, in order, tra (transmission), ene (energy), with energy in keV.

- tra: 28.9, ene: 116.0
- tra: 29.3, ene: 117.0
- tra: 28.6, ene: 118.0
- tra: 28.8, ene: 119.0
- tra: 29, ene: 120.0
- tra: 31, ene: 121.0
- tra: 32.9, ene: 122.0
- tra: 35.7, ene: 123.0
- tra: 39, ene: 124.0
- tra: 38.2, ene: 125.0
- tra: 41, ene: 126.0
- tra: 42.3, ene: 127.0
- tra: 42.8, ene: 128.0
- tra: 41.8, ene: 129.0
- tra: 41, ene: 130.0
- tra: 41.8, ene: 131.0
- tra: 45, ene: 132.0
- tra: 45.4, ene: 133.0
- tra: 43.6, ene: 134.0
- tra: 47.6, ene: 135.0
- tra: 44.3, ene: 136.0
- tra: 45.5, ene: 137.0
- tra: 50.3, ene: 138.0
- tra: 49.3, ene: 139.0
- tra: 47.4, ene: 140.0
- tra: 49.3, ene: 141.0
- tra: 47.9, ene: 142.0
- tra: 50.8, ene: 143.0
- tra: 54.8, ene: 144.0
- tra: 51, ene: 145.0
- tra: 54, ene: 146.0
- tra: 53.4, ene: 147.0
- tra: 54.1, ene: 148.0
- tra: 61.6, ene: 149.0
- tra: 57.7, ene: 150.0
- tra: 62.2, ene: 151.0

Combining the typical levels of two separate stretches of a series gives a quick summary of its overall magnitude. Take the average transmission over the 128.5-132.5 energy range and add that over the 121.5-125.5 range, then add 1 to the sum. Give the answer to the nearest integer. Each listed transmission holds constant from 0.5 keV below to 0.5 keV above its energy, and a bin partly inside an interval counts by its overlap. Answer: 80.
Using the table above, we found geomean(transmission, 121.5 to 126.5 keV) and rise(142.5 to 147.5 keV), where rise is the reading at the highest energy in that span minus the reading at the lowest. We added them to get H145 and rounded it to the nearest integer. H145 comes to 40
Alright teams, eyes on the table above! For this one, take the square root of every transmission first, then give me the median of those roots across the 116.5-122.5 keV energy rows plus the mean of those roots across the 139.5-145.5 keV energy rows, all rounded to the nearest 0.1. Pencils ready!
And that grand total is 12.5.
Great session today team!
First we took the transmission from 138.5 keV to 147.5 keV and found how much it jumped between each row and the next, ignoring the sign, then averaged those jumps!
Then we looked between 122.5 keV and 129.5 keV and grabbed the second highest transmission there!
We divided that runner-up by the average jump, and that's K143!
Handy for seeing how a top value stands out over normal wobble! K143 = 17.4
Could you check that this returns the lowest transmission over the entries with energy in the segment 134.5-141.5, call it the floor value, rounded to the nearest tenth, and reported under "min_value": 44.3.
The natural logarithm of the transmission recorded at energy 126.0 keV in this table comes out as 3.71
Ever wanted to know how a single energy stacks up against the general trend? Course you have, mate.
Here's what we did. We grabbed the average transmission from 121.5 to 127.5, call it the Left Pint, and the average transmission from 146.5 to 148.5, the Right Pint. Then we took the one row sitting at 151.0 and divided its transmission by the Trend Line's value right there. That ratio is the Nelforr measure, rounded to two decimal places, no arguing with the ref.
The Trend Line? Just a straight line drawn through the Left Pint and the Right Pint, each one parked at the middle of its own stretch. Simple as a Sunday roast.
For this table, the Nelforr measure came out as 1.11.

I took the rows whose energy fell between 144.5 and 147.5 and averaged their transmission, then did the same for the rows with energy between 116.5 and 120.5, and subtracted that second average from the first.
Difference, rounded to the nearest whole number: 24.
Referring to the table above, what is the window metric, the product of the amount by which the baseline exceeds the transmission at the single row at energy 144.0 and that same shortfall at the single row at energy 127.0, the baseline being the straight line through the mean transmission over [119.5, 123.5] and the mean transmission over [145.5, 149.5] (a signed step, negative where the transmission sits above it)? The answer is 11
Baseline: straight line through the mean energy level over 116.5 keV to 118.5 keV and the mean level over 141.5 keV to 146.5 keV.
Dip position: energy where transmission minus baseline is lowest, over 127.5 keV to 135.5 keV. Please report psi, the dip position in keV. 134.0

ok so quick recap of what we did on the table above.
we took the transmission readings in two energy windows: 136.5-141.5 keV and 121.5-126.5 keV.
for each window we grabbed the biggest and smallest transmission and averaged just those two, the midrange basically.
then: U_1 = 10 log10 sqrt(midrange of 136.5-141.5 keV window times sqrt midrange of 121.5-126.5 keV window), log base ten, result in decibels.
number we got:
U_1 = 12.3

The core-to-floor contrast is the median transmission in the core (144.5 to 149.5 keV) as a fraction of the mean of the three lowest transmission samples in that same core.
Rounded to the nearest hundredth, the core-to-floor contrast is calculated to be 1.02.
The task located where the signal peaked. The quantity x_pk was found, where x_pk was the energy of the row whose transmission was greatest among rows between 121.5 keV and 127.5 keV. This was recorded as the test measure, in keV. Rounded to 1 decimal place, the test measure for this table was 127.0 keV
